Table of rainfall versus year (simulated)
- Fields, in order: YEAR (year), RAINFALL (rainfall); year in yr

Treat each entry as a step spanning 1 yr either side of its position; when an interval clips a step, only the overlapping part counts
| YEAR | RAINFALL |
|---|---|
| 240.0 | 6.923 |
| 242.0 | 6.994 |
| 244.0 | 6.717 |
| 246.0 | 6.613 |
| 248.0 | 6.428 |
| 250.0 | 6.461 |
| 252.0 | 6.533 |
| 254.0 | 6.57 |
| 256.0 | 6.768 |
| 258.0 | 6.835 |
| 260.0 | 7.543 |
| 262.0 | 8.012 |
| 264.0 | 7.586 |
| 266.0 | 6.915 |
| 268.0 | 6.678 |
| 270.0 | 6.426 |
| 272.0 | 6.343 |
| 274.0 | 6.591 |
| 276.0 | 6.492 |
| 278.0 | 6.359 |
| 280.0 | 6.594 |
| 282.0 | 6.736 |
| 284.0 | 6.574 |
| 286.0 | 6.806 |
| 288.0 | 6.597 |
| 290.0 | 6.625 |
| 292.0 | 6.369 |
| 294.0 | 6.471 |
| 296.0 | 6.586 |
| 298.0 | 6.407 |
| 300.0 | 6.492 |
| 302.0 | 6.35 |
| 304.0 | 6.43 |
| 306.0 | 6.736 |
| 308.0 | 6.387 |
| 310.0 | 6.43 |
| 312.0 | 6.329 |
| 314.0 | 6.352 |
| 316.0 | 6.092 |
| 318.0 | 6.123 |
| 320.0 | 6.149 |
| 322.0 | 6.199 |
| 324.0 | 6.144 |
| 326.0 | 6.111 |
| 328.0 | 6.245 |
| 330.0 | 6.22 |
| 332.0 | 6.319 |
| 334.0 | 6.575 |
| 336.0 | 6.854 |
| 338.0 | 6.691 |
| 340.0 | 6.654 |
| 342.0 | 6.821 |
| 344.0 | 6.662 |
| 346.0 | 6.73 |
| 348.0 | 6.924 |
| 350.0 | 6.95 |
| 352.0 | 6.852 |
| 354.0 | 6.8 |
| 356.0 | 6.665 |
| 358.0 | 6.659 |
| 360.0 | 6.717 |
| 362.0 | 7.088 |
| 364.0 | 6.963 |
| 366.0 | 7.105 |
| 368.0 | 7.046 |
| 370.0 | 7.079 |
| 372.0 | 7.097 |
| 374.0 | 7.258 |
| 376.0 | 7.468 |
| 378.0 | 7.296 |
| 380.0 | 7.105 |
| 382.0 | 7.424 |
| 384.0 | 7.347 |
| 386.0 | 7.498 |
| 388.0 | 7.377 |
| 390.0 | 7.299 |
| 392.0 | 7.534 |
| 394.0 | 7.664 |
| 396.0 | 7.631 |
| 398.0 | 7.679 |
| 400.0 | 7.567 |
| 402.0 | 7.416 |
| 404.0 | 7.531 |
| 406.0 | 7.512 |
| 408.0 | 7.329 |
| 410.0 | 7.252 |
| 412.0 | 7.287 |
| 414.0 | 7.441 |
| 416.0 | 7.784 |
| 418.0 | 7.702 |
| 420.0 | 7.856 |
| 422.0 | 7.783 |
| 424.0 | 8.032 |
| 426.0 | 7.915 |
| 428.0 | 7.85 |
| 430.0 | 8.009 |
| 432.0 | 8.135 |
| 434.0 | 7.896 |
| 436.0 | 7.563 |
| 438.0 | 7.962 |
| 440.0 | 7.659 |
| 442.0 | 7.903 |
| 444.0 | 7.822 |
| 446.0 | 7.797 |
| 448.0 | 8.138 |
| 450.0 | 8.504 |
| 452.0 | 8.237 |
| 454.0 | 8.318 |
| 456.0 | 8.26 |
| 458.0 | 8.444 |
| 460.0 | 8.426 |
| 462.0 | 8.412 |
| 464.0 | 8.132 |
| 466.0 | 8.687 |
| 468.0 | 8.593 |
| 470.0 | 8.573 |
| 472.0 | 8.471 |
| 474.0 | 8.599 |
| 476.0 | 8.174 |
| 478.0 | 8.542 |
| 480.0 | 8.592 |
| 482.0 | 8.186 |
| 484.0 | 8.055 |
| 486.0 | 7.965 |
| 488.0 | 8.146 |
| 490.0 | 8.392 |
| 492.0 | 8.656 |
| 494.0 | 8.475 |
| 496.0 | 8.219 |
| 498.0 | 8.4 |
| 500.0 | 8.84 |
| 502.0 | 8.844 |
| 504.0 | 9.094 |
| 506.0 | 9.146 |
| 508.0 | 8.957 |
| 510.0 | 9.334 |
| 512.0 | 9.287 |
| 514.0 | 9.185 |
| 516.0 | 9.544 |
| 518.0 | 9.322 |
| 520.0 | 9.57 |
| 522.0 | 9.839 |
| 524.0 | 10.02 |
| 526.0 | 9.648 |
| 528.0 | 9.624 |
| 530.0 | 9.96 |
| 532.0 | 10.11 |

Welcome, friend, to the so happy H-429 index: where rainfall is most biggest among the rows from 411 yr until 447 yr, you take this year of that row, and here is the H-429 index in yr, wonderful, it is 432.0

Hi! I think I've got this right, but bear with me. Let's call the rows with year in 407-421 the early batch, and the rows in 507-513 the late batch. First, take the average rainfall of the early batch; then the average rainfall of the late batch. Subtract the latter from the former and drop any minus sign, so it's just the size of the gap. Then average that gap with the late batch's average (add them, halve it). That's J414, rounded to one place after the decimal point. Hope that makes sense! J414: 5.4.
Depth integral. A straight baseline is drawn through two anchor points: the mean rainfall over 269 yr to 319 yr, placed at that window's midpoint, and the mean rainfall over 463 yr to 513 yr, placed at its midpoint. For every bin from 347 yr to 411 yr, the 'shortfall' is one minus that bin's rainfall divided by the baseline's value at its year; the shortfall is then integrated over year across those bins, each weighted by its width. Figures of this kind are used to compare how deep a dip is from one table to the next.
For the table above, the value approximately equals 1.5 yr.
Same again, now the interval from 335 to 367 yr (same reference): 1.2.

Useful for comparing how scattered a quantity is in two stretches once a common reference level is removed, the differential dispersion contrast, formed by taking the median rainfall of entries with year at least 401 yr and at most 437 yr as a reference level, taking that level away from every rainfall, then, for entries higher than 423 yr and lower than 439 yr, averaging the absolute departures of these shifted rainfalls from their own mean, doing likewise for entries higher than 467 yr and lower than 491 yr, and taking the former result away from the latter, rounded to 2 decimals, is 0.10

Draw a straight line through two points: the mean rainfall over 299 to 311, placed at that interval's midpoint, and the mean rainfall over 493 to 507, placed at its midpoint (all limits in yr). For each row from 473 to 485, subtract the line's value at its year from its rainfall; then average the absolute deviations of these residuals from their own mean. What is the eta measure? 0.24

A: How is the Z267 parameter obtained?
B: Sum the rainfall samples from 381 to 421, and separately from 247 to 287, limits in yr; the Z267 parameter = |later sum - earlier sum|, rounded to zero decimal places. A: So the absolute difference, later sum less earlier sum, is 15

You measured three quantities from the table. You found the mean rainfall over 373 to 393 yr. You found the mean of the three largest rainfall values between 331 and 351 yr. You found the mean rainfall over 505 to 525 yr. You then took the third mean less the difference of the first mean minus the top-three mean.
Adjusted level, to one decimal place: 9.0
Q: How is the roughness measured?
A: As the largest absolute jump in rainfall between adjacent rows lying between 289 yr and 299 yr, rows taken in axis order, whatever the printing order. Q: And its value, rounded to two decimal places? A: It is 0.26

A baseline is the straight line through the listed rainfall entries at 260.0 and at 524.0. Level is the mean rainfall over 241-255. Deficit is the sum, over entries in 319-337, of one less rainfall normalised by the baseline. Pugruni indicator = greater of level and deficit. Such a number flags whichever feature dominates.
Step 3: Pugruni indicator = 6.62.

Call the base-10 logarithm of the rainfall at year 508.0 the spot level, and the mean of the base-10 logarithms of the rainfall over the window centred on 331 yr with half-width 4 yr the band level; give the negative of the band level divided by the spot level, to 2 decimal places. -0.84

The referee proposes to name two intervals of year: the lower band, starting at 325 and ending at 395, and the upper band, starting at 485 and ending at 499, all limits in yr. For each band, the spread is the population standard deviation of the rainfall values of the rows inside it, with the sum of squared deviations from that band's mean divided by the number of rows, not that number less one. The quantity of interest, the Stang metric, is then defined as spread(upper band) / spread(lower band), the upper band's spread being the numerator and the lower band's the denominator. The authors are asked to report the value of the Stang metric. 0.55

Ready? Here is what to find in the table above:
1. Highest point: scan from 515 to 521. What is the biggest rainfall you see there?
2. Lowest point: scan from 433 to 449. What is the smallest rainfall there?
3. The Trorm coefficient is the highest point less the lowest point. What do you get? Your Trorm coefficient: 2.0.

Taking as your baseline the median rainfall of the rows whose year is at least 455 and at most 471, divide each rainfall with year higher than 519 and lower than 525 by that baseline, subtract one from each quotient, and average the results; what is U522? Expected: 0.163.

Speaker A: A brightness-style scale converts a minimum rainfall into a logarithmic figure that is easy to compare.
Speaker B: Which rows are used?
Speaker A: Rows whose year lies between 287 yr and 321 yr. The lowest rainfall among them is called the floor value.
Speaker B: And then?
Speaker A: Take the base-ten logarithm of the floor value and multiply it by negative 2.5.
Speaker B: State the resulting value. -1.96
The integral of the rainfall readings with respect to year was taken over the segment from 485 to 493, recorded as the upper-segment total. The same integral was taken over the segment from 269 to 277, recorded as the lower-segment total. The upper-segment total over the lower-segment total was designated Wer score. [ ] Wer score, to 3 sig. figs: 1.28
